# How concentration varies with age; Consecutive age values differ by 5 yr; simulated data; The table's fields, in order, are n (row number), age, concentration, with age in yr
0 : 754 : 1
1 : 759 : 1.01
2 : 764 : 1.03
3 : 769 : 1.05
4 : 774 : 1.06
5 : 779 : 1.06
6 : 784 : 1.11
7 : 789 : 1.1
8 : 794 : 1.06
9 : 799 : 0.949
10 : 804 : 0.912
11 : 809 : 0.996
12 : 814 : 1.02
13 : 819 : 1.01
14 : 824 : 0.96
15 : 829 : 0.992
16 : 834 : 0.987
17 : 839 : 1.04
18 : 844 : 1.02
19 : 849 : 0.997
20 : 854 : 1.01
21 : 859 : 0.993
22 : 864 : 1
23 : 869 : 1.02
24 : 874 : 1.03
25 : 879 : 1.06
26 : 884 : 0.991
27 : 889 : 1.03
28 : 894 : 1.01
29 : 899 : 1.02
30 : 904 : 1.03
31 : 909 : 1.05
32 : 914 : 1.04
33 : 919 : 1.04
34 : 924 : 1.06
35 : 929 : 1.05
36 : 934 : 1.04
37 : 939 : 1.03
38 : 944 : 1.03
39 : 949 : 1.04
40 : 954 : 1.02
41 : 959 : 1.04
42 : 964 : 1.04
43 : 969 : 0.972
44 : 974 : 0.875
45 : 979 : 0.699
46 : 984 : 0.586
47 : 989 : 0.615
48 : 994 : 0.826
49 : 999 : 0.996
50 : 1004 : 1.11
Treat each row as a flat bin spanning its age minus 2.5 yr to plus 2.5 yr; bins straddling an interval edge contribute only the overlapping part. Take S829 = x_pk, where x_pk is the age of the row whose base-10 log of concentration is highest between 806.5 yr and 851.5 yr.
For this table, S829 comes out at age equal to 839 yr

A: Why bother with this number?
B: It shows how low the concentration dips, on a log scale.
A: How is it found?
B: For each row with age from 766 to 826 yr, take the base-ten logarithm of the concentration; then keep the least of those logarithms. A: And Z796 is -0.040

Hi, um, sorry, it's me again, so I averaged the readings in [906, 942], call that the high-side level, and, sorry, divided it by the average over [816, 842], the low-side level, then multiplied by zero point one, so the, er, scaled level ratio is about 0.105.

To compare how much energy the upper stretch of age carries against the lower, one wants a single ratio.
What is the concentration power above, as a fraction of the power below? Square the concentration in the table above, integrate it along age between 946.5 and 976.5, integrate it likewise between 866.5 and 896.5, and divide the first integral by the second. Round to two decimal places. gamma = 0.95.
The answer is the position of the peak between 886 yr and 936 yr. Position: 924 yr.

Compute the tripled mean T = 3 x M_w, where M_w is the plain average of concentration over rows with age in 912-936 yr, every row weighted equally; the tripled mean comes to 3.14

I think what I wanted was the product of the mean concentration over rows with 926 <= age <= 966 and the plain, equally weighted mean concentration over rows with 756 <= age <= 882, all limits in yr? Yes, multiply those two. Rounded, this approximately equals 1.056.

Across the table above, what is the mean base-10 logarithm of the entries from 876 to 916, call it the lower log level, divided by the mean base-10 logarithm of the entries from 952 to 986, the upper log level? -0.21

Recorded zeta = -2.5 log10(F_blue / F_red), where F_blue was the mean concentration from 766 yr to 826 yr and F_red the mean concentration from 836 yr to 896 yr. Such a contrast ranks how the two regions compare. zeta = -0.008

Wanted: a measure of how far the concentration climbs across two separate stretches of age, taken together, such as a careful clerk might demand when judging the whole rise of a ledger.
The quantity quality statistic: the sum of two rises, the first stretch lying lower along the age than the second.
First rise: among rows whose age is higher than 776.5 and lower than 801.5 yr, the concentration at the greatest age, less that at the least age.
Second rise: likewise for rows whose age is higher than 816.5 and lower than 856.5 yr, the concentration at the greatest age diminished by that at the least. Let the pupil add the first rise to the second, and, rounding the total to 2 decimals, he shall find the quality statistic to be -0.11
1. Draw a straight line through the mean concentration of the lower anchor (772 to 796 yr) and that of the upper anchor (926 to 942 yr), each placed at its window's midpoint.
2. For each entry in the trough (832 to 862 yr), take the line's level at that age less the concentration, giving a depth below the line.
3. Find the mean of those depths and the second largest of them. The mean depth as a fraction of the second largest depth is 0.82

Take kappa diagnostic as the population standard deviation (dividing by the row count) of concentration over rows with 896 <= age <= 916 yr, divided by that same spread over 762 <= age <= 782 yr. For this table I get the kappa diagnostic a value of 0.9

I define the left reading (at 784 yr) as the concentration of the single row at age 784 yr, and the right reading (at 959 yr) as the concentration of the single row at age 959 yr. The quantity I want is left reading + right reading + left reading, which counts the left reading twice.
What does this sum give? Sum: 3.26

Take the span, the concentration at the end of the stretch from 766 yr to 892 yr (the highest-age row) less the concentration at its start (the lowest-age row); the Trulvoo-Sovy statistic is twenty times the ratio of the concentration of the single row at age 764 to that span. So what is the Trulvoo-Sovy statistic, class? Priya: -1030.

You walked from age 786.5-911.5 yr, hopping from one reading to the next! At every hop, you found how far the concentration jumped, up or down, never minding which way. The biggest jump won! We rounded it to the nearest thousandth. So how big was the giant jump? 0.111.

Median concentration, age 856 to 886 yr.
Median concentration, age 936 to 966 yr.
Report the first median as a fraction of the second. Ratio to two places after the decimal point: 0.98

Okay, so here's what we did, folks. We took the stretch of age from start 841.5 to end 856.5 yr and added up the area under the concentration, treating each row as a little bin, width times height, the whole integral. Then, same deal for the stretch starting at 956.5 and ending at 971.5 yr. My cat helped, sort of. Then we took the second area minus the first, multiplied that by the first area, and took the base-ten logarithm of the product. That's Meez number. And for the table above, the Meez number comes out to 0.28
